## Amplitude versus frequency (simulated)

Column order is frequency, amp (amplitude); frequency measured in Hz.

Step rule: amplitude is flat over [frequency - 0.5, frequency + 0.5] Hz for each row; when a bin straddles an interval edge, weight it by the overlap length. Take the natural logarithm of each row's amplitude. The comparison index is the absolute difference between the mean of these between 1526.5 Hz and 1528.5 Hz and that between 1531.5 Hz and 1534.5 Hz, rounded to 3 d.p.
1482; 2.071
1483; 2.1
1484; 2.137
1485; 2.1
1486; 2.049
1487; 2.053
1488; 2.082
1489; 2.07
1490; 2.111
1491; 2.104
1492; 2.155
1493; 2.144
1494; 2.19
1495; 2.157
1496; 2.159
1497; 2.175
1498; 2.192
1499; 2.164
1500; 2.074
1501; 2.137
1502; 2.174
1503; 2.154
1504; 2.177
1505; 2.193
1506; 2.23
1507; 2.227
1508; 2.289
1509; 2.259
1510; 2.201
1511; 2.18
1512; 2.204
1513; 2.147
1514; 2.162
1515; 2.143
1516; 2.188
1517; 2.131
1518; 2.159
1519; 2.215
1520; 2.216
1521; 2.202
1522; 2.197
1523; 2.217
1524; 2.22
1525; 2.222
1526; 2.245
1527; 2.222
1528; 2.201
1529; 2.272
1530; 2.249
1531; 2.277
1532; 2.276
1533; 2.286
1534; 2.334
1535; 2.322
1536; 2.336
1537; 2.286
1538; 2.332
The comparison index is 0.039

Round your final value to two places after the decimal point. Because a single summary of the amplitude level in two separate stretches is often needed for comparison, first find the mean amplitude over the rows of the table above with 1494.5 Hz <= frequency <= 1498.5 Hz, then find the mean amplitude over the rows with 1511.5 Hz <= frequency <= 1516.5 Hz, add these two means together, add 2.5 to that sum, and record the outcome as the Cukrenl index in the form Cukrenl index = 6.84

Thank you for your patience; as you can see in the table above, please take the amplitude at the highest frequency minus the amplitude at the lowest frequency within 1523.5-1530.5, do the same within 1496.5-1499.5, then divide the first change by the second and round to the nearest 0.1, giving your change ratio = -2.6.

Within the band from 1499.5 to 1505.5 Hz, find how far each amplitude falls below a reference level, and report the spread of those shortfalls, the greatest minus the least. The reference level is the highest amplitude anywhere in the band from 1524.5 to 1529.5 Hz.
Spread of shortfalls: 0.12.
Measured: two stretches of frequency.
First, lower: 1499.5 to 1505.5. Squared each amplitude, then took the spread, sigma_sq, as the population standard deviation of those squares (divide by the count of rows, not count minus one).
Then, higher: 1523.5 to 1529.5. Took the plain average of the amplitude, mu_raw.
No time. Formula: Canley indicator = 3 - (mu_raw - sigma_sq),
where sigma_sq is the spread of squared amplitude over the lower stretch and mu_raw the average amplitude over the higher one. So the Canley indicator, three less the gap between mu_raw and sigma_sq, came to 0.936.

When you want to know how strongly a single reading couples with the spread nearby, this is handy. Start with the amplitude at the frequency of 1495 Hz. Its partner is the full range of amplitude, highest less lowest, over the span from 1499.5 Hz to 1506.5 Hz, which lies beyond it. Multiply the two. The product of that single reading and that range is 0.34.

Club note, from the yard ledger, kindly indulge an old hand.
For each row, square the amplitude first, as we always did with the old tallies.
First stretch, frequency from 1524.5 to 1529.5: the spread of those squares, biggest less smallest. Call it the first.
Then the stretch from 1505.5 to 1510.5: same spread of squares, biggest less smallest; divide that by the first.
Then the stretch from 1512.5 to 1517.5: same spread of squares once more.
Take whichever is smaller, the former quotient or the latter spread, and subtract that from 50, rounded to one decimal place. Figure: 49.8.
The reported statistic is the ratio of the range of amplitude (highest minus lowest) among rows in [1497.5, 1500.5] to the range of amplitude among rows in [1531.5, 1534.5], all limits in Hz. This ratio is 2.0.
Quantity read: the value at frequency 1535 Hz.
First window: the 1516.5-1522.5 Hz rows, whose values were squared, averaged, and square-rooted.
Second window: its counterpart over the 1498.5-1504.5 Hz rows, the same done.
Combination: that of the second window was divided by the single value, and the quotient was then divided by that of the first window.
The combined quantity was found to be 0.423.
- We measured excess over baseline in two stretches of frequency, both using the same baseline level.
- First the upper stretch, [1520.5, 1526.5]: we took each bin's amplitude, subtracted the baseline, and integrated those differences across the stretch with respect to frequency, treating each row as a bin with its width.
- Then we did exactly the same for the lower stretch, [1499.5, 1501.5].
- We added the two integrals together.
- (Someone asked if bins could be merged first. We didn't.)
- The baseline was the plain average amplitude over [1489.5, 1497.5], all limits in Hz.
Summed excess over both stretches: 0.32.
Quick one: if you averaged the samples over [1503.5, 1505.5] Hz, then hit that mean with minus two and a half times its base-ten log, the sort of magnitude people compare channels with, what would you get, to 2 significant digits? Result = -0.85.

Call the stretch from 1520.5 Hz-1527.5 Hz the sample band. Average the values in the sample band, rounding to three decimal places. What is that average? 2.218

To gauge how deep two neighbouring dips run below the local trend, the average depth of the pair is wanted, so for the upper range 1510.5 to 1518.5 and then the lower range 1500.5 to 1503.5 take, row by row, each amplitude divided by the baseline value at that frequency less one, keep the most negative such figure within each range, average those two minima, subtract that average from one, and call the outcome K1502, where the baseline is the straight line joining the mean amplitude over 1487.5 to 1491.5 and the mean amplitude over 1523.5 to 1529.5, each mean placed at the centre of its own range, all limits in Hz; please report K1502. 1.01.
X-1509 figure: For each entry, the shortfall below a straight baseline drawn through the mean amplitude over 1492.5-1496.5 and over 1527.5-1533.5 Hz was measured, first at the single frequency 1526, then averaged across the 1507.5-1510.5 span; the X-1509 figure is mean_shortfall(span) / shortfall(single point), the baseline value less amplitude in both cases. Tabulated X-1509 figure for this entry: -16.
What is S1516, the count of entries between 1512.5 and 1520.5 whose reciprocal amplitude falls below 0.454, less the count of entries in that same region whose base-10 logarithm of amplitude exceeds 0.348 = 2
